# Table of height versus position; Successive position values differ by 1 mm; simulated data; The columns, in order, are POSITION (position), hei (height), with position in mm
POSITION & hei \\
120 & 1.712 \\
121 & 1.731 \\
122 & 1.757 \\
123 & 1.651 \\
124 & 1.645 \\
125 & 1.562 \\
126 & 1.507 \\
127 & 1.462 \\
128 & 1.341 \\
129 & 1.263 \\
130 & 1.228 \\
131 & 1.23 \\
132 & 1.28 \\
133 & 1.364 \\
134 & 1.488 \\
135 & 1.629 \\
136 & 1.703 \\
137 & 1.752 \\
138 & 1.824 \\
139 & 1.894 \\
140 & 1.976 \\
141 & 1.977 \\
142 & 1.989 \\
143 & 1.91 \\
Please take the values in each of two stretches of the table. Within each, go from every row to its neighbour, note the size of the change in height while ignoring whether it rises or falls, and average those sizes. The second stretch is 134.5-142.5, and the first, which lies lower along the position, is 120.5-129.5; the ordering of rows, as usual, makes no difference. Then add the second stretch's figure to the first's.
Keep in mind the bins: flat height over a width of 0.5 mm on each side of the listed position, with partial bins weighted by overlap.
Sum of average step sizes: 0.12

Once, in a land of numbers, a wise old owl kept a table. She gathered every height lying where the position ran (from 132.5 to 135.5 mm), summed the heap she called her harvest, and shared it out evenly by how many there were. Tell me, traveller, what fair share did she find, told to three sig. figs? 1.49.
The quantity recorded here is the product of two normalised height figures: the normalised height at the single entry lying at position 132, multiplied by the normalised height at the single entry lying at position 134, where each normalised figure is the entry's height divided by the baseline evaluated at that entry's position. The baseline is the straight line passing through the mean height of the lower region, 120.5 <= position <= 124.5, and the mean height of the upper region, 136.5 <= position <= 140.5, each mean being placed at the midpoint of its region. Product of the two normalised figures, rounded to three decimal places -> 0.585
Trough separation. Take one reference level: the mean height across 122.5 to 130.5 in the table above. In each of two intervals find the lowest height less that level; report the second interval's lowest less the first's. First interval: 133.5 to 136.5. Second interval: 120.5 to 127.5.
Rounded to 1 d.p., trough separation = 0.0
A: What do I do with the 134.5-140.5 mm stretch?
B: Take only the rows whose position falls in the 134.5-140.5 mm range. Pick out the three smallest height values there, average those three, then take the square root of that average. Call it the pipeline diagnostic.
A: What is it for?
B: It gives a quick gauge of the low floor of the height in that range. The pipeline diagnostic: 1.30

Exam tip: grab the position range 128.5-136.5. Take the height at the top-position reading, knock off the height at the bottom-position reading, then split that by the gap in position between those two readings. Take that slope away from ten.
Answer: 9.9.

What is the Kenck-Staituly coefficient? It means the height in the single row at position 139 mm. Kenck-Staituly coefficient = 1.894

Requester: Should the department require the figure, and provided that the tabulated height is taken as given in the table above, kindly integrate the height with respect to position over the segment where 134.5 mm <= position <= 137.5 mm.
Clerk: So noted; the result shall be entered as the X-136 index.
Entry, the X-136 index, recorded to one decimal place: 5.1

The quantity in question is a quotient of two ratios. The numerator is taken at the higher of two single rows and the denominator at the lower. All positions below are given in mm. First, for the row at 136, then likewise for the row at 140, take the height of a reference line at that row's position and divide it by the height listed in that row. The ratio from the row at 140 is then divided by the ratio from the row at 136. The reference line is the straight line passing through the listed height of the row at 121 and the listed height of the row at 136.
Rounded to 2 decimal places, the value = 0.86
